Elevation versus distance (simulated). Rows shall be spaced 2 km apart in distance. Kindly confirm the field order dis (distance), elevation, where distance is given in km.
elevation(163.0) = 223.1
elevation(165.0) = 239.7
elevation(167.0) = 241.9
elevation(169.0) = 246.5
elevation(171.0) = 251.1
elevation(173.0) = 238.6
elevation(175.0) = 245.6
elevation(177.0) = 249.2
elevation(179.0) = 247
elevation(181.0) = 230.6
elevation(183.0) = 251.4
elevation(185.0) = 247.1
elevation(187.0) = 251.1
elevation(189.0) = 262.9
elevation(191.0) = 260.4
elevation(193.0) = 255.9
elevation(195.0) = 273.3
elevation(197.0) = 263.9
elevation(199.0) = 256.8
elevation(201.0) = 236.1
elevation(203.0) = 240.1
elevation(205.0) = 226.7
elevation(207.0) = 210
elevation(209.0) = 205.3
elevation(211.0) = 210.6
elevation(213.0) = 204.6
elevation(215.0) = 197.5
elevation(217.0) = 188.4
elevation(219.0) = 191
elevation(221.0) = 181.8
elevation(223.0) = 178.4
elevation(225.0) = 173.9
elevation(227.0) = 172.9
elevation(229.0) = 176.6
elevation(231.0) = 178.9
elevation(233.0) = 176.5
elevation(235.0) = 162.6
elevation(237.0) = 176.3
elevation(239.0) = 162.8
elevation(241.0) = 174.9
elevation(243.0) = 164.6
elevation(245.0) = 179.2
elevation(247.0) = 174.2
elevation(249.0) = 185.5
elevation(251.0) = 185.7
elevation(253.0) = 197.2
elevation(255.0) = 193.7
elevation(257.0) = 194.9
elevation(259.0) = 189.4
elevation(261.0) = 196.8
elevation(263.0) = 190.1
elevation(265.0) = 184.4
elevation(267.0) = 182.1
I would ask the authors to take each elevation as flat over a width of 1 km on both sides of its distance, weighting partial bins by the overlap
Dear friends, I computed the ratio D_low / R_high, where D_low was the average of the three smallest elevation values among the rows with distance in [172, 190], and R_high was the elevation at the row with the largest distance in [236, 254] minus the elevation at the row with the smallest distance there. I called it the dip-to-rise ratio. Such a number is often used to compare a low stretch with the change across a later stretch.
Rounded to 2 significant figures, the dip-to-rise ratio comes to 11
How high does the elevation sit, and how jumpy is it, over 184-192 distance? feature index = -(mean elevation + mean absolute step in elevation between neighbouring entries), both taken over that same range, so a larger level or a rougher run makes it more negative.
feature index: -261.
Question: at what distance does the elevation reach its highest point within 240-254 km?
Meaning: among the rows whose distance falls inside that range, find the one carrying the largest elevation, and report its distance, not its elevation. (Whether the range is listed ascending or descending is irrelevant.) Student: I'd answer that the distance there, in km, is 253.0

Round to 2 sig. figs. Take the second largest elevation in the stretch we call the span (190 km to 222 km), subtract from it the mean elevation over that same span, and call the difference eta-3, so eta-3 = 39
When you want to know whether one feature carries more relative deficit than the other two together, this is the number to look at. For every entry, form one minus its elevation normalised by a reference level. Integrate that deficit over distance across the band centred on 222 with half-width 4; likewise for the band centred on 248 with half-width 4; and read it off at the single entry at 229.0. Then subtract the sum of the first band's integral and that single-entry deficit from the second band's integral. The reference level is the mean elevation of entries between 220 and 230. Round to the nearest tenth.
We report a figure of 0.0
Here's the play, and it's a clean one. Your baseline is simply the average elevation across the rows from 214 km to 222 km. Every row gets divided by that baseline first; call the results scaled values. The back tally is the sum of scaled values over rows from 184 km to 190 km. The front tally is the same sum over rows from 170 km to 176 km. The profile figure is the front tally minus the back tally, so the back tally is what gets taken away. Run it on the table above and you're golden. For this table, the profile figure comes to -0.1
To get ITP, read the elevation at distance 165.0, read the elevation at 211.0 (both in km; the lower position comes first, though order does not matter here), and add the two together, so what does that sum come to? 450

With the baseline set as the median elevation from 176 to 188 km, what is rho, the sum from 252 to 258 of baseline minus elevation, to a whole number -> 159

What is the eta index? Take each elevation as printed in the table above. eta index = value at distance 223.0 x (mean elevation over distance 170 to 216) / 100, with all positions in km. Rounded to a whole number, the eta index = 428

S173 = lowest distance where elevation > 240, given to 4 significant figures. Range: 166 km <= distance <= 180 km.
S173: 167.0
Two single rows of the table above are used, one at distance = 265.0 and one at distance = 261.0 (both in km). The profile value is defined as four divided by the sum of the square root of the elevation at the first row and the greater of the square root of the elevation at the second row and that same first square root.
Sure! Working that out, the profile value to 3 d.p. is 0.145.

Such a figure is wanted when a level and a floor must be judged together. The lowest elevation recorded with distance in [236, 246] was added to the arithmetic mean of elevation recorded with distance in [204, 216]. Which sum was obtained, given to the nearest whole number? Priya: 372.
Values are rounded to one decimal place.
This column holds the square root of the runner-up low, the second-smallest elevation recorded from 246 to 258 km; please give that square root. 13.6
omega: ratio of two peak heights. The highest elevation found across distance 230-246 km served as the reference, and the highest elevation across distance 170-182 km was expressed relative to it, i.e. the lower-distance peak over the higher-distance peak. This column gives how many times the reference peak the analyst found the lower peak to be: 1.40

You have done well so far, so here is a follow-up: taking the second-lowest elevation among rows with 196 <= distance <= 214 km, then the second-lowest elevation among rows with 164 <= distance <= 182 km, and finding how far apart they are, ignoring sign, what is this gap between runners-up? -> 33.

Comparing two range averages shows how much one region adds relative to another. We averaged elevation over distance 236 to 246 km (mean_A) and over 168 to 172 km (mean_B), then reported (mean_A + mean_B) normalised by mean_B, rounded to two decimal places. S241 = 1.69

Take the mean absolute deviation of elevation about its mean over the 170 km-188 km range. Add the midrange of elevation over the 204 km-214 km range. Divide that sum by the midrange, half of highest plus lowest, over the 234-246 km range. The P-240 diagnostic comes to 1.29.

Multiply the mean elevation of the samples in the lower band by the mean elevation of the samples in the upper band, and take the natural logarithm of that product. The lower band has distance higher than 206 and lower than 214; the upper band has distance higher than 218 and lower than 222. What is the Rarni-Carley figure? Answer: 10.6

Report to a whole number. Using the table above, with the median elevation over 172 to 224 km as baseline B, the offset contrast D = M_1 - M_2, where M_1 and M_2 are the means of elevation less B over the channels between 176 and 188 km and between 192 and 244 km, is 45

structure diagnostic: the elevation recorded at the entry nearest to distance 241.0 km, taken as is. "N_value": 174.9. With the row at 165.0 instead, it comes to 239.7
